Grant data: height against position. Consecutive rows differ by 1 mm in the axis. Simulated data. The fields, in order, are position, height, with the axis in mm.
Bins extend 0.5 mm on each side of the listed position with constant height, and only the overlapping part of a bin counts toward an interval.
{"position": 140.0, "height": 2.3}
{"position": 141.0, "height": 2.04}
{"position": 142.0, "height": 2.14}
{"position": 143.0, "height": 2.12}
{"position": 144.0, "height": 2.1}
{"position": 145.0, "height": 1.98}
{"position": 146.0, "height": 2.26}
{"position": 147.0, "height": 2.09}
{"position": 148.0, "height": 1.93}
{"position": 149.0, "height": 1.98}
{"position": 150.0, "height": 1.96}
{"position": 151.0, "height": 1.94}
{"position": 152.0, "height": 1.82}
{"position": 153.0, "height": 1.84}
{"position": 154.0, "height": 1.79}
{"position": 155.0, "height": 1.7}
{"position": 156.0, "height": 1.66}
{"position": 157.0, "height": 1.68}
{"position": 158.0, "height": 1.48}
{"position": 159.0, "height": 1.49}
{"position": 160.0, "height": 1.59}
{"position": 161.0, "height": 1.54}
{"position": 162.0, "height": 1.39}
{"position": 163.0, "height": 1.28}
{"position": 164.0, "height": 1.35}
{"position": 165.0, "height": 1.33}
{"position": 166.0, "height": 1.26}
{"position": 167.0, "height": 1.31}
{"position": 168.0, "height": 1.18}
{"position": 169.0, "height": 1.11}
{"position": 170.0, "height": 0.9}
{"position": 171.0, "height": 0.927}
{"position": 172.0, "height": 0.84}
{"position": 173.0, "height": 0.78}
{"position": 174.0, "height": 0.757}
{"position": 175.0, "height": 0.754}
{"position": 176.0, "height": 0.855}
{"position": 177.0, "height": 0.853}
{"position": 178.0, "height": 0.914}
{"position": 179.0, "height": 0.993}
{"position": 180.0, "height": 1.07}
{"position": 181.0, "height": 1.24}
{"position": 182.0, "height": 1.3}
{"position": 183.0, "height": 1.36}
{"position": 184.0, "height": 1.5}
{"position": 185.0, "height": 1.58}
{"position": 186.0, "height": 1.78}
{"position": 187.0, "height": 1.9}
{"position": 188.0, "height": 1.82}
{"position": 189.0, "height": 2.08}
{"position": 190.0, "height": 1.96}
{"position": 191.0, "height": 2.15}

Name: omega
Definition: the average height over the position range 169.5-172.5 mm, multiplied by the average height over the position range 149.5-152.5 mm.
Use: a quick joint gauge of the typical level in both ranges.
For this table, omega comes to 1.70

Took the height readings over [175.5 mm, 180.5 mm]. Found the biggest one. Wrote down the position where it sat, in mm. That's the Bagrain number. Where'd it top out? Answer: 180.0 mm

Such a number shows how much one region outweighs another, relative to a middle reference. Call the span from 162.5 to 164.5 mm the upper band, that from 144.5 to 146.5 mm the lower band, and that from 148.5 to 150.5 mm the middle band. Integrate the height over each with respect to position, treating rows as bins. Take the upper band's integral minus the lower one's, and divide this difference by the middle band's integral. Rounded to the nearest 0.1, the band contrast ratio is -0.4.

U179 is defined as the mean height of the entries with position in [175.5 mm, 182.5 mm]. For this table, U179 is 1.03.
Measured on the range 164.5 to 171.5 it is 1.15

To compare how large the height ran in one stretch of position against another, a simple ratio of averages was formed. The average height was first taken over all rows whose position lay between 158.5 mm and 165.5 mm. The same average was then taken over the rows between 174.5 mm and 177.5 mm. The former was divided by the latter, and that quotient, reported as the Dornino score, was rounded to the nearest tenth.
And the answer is 1.7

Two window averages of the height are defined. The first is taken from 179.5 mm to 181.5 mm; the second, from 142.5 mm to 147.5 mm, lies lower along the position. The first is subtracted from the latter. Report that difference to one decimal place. 1.0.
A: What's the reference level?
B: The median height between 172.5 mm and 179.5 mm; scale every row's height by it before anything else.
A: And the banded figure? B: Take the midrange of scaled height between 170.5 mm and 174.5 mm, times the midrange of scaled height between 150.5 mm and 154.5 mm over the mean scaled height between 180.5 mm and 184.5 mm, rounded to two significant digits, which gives 1.4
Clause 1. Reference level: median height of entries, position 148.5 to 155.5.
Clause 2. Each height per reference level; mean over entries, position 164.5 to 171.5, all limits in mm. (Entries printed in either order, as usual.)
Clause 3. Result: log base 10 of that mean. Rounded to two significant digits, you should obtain -0.21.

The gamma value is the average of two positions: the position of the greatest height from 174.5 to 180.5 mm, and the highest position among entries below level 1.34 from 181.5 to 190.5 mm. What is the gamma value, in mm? 181.0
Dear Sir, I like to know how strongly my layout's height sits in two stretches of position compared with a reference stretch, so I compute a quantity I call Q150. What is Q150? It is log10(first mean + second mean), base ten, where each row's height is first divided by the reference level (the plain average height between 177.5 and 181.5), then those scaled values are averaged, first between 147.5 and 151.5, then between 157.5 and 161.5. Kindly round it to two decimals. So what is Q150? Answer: 0.52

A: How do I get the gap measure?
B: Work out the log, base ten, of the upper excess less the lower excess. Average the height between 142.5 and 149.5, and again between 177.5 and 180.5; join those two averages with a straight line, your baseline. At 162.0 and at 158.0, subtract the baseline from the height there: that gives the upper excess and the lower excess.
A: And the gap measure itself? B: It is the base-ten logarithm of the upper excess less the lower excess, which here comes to -1.4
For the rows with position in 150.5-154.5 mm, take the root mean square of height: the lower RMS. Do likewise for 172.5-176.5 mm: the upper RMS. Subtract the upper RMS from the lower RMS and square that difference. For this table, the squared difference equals 1.1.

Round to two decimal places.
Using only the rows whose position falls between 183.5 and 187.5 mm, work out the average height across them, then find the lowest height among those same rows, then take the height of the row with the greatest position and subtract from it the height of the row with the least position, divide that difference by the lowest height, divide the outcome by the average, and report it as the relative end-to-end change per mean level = 0.16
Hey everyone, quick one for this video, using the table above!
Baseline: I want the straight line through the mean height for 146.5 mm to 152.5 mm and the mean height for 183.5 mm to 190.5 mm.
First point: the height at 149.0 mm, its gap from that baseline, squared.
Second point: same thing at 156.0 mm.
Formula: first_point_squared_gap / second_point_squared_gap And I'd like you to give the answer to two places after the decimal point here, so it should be 0.01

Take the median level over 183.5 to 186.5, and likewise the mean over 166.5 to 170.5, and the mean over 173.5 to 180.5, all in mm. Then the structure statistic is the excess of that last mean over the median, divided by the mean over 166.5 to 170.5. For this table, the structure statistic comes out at -0.62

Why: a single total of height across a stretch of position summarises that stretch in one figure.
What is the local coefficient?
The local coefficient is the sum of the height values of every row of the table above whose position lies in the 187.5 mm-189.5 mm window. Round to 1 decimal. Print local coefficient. 3.9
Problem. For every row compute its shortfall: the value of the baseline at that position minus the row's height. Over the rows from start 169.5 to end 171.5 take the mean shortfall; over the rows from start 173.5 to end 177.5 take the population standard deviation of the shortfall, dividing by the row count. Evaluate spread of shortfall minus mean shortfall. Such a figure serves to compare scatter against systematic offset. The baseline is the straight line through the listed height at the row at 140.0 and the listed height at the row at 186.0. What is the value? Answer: -0.98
